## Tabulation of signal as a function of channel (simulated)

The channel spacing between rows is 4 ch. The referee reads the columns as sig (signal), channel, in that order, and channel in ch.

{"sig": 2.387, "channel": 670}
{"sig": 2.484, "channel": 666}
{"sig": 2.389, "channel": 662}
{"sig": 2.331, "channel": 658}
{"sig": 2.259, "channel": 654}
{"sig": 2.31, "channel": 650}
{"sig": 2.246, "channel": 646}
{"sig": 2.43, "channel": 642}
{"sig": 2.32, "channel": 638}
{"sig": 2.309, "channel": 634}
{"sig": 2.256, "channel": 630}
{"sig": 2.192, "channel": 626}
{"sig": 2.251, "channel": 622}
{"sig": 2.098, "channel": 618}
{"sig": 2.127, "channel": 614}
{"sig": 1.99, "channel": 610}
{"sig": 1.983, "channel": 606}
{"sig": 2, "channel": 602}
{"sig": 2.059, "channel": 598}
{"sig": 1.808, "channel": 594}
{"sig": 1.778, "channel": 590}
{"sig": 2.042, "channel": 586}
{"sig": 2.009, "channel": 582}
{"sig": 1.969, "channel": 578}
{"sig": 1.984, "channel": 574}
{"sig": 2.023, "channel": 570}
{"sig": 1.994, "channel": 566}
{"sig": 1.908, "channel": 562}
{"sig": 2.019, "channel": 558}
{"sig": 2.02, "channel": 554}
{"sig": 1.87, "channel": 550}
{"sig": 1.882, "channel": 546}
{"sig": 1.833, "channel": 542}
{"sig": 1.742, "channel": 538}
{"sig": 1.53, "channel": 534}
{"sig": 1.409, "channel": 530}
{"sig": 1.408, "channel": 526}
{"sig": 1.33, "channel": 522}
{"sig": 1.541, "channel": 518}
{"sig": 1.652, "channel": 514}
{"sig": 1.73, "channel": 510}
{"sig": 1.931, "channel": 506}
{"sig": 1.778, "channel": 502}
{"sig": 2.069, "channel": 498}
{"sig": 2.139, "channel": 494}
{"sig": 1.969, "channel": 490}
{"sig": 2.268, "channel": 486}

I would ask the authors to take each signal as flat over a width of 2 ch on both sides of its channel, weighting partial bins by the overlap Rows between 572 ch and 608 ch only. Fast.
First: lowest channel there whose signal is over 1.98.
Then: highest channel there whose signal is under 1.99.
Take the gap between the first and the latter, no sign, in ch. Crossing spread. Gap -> 32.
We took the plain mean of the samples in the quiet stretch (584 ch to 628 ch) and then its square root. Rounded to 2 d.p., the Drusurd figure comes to 1.42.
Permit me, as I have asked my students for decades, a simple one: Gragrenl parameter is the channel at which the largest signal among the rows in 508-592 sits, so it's 586 ch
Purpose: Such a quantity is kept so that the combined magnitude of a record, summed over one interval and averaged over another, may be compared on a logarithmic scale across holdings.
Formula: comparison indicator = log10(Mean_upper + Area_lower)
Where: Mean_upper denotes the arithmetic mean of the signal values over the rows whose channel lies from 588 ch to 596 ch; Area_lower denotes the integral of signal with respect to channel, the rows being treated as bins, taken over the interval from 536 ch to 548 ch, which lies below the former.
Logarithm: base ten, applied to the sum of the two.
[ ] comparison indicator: 1.37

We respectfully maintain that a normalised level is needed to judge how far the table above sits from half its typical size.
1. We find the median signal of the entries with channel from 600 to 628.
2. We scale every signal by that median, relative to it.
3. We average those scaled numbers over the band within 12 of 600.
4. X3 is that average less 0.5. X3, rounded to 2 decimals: 0.42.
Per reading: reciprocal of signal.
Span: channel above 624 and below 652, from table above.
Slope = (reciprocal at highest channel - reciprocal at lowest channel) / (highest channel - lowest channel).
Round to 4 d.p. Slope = -0.0010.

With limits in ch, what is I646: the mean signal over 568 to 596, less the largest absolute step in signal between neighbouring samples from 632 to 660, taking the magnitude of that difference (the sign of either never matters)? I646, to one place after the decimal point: 1.8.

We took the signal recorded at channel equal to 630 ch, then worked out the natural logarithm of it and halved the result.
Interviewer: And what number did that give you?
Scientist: 0.41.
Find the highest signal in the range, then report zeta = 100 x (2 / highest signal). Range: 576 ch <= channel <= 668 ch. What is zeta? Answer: 81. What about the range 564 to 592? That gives 98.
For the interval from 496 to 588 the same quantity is 97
